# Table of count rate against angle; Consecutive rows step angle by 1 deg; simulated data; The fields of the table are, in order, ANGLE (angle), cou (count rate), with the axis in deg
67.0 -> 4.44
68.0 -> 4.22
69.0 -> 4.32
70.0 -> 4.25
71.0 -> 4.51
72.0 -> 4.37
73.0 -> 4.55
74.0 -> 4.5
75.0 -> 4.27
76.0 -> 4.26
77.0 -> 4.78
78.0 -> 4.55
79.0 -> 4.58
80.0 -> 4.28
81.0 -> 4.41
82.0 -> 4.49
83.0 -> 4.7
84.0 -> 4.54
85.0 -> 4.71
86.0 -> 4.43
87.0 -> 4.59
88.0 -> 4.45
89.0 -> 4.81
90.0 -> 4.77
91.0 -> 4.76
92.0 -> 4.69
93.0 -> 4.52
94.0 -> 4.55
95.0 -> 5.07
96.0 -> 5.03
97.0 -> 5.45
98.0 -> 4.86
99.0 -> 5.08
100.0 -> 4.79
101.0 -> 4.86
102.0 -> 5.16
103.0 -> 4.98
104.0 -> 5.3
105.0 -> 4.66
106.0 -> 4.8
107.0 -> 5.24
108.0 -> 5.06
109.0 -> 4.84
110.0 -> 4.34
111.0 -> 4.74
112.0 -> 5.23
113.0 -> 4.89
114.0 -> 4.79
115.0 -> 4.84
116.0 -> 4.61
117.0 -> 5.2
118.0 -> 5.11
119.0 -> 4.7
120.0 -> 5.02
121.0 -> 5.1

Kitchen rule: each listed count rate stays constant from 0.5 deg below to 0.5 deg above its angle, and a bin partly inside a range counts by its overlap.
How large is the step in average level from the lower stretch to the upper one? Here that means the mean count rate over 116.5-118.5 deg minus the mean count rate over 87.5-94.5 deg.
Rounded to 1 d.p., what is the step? 0.5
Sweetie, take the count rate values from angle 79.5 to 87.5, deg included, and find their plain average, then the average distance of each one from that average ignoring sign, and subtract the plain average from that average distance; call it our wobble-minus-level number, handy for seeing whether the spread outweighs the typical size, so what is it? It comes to -4.40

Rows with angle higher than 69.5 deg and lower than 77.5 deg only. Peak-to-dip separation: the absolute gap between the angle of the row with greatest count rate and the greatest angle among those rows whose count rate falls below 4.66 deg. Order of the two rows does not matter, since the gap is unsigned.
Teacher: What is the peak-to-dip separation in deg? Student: 1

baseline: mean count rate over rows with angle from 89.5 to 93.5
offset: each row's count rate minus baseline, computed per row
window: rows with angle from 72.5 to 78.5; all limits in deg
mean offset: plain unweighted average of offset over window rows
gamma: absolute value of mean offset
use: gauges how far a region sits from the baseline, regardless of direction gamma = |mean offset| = 0.20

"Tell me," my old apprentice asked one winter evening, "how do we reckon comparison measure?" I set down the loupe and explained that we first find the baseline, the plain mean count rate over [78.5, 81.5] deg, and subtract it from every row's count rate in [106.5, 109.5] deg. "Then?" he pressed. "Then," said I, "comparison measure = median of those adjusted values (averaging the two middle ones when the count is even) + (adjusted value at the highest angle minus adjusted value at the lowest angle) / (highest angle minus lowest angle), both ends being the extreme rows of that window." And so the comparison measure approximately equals 0.44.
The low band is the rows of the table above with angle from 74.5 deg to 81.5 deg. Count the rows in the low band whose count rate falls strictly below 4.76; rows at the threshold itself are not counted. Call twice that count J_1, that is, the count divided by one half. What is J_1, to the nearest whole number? 12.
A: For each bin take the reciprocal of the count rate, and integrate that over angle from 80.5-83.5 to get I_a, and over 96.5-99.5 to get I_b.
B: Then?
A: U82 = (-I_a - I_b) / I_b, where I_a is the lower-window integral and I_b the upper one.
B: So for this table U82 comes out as -2.13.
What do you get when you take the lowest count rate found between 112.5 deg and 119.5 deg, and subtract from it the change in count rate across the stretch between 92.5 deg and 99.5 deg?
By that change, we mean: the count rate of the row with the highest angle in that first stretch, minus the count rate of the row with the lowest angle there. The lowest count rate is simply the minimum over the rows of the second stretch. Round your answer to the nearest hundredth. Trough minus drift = 4.05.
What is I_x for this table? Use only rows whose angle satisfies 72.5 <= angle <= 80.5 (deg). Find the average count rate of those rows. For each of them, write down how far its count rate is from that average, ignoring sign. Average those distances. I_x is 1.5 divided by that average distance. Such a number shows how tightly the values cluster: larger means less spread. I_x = 9.9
